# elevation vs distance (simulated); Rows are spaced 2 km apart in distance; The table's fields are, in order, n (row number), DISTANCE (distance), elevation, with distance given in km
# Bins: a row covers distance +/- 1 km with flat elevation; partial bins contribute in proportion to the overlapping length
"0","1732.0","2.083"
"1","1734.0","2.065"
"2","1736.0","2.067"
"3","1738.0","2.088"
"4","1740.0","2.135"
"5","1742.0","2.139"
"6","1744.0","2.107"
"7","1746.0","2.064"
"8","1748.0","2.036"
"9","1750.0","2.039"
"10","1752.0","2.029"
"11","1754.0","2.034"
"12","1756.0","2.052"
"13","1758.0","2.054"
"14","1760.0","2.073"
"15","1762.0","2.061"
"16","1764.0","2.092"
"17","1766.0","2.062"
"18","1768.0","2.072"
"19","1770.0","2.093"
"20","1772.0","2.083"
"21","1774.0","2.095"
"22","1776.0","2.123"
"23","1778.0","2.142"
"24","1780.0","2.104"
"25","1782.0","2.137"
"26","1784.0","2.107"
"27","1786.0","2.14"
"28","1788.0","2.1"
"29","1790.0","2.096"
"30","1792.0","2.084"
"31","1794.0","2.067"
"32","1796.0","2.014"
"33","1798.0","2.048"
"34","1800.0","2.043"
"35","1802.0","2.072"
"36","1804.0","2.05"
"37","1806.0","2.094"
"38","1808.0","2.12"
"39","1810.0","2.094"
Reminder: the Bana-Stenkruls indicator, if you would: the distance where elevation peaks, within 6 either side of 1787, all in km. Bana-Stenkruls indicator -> 1786.0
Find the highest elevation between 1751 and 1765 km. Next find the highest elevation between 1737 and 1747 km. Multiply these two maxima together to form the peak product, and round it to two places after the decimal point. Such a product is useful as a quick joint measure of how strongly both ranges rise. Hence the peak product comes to 4.47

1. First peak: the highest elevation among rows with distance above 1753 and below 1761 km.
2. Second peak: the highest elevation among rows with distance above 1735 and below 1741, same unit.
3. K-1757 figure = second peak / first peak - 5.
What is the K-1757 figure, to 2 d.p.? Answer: -3.97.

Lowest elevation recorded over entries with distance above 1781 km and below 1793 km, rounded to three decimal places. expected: 2.084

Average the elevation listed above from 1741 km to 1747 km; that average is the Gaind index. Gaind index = 2.10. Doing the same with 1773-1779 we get 2.12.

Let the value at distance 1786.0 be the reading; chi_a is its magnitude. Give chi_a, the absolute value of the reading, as 2.14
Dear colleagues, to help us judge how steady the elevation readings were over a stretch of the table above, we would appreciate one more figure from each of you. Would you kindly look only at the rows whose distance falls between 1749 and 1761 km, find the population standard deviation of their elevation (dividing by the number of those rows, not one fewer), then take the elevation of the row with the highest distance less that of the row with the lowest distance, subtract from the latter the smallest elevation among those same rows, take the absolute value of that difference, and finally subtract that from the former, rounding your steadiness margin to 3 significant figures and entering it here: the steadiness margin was -1.98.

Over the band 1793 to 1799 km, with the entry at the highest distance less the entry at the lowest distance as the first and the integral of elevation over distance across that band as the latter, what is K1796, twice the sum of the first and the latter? 24.5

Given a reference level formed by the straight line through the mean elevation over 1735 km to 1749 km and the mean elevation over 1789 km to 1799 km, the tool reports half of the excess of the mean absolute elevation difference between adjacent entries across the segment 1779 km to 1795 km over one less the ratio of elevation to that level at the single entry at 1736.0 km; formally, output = 0.0056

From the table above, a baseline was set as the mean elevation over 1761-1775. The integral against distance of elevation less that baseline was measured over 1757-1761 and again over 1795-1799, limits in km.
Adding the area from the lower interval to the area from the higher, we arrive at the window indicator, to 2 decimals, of -0.26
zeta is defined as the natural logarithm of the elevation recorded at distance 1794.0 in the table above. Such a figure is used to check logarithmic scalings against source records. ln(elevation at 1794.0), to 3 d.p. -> 0.726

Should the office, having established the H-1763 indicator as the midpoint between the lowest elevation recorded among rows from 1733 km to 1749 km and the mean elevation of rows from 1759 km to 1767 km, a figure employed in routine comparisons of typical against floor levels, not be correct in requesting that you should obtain 2.05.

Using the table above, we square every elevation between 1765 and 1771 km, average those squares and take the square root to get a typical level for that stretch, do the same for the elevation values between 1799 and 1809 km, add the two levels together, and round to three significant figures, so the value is 4.15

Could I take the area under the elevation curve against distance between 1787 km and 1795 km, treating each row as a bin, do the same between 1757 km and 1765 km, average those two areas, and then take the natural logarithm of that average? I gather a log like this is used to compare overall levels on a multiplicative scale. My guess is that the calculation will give 2.81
